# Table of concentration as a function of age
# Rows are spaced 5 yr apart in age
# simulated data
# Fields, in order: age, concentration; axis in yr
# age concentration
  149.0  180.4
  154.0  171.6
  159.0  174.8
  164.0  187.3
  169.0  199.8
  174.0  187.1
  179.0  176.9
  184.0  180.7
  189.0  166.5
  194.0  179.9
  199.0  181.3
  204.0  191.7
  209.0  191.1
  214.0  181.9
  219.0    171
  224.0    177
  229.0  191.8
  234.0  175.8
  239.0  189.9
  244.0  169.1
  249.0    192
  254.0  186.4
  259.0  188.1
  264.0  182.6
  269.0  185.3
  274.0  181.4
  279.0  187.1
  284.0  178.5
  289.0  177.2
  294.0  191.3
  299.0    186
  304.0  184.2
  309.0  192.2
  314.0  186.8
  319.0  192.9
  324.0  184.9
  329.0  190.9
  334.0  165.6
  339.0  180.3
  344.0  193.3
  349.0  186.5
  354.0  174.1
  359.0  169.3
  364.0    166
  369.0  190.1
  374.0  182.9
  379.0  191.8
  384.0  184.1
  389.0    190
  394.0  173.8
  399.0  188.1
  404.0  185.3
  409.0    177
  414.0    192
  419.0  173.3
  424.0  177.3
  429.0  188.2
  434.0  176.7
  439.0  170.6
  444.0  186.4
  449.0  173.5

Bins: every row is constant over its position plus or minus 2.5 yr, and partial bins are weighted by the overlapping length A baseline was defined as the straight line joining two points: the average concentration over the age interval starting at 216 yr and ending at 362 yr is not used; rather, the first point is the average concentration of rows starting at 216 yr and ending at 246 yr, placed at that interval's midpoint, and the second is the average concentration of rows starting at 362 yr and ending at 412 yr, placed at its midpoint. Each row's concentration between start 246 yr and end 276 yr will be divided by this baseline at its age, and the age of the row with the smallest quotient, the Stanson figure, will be 274.0 yr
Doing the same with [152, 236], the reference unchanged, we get 189.0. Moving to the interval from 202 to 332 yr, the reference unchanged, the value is 244.0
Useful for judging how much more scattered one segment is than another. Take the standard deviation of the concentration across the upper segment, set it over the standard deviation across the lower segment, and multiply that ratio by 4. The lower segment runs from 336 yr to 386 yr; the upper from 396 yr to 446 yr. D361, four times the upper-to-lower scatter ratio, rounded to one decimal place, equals 3.1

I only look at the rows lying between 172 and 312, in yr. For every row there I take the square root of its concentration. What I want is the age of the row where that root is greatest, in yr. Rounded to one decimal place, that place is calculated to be 309.0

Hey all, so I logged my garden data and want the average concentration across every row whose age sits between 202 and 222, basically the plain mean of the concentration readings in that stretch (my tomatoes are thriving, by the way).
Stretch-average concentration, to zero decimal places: 184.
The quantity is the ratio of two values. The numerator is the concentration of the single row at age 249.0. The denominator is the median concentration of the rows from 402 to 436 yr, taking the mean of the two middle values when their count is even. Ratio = 1.08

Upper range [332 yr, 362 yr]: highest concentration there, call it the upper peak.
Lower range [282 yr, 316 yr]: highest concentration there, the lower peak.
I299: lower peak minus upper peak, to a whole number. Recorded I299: -1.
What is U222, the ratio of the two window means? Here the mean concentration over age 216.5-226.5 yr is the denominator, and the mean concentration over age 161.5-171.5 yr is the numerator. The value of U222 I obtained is 1.11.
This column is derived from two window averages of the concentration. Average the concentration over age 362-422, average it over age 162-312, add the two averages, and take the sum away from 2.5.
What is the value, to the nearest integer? -364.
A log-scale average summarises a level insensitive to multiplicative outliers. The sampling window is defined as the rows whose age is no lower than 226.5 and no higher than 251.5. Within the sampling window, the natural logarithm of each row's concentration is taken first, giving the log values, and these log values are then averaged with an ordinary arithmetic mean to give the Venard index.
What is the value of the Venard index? 5.21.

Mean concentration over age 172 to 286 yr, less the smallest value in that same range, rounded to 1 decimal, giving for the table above 15.8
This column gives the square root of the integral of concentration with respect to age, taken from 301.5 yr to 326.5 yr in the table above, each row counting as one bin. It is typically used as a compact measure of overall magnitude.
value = 69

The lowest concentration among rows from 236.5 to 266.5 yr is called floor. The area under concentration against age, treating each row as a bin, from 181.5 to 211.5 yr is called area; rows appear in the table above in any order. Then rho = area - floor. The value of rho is 5287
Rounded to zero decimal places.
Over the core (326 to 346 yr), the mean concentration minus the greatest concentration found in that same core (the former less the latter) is -11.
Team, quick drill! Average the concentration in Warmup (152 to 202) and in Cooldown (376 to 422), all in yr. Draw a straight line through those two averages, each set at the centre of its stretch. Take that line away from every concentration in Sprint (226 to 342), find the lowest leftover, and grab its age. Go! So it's 334.0 yr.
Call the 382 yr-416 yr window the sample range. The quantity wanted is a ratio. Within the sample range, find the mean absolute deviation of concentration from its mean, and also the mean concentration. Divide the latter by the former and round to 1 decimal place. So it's 35.7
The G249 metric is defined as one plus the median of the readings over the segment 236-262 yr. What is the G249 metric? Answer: 189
